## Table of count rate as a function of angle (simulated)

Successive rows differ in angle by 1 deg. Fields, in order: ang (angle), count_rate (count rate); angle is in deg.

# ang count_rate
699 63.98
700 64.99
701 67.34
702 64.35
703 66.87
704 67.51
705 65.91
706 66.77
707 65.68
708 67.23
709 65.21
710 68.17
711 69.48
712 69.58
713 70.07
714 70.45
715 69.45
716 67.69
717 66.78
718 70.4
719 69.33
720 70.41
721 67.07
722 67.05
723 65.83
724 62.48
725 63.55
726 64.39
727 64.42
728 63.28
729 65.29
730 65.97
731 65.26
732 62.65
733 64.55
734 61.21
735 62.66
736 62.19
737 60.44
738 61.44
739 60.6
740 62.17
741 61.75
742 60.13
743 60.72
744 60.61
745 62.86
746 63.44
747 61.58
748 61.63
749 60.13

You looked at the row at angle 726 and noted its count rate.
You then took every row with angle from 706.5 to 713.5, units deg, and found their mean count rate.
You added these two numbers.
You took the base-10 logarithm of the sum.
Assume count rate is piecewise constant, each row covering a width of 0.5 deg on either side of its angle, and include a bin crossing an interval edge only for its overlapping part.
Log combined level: 2.12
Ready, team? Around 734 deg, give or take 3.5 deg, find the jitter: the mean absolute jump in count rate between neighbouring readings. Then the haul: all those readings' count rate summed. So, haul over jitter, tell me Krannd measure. 229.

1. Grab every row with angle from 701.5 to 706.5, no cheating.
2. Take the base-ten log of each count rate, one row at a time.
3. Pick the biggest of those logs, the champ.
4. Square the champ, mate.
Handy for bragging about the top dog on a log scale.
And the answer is 3.35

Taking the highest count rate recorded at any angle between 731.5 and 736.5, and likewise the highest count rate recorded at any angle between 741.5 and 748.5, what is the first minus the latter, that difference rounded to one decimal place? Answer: 1.1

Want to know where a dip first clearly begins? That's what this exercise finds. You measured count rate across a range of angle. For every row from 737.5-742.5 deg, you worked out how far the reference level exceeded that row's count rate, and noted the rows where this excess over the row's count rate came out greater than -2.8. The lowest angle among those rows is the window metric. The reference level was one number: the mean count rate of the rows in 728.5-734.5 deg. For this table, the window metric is 738 deg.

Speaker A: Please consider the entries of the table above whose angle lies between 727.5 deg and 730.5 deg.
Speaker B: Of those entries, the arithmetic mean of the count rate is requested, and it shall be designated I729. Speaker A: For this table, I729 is 64.8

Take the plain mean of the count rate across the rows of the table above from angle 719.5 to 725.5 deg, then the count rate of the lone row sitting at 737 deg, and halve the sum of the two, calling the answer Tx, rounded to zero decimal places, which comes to 63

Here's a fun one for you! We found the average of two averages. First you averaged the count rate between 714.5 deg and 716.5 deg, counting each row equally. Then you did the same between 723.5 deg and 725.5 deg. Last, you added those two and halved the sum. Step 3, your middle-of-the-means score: 65.8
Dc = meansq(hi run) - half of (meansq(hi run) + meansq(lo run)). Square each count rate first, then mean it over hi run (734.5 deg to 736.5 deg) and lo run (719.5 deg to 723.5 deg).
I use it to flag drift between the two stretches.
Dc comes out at -337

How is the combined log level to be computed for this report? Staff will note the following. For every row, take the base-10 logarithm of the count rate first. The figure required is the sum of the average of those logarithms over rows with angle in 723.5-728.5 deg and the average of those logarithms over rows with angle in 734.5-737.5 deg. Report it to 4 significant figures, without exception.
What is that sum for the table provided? 3.594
